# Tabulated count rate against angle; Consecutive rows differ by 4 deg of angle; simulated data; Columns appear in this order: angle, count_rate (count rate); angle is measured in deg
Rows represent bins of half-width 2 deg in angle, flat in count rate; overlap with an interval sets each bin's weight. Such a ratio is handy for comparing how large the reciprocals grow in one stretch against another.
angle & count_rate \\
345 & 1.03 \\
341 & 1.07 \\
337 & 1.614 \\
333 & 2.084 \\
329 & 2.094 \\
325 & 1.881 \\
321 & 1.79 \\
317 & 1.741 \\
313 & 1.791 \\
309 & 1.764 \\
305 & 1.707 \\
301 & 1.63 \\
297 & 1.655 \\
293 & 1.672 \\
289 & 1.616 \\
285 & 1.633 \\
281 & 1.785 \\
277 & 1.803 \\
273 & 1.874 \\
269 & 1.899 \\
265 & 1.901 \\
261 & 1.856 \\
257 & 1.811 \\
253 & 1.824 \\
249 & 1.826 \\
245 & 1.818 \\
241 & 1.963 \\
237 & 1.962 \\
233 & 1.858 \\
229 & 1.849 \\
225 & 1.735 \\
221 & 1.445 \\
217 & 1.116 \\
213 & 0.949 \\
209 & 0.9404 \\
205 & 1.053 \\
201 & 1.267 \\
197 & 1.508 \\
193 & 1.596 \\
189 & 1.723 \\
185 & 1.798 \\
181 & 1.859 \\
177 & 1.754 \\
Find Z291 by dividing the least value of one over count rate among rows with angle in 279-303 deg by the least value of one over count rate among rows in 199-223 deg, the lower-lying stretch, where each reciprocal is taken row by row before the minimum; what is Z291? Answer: 0.81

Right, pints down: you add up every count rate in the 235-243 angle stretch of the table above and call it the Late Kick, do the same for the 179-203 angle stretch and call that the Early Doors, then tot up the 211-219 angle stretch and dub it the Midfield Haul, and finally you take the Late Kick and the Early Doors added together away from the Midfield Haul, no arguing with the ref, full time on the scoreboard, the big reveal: -12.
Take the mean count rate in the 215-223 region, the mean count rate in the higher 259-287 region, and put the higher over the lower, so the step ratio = 1.4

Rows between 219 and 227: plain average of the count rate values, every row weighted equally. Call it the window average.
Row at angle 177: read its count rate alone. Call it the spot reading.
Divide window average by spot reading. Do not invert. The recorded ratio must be 0.91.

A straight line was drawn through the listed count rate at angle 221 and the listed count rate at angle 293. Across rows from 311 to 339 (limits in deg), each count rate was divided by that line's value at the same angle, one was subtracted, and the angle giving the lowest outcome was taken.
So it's 337 deg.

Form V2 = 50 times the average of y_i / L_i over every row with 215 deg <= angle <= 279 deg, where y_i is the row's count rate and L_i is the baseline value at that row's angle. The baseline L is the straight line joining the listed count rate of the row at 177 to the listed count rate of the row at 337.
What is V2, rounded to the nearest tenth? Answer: 52.7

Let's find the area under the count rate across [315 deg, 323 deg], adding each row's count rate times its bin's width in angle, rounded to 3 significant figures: 14.1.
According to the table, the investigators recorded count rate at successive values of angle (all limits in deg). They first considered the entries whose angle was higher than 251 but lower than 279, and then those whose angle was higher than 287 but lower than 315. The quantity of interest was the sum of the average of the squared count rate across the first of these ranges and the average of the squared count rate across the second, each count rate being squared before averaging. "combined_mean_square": 6.3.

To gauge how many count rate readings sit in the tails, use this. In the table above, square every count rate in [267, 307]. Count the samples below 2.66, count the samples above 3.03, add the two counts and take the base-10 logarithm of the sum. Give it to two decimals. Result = 0.78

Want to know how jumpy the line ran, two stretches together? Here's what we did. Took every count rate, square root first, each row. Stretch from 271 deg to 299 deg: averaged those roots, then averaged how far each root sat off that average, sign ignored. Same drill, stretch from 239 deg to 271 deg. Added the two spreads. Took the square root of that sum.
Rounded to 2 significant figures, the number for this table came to 0.22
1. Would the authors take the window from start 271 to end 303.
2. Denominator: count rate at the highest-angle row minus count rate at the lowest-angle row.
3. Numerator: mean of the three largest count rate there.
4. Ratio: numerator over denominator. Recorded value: -7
